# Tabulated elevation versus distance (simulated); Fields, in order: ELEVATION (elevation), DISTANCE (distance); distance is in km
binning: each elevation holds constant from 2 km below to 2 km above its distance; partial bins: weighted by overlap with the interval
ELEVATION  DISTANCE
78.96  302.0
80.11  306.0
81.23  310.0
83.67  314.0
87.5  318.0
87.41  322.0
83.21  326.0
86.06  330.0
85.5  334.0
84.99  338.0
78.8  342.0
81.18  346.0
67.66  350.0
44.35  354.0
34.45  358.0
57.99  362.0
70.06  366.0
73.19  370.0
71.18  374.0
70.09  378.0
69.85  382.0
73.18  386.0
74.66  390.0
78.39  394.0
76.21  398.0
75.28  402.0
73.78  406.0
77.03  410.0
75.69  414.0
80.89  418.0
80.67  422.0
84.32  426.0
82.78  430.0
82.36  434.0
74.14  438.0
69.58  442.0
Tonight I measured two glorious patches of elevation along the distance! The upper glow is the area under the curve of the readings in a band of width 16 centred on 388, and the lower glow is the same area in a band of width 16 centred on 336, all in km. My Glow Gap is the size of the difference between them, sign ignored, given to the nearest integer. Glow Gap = 157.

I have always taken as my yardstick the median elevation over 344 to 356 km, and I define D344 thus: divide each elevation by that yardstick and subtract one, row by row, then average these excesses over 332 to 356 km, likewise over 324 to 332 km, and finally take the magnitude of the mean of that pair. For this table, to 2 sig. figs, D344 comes 0.17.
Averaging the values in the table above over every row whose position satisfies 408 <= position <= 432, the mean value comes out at 80.2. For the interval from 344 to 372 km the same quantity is 61.3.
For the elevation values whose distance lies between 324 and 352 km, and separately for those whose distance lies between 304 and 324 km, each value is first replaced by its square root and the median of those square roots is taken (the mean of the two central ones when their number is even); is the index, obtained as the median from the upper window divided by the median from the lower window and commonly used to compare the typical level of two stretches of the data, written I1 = 1.00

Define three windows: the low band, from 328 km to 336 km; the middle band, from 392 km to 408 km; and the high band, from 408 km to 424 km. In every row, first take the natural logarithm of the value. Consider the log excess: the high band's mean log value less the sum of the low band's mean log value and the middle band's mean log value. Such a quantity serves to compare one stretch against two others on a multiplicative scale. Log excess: -4.42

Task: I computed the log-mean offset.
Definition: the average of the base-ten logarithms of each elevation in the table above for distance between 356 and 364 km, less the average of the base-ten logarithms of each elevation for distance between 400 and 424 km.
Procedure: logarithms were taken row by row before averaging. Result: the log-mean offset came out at -0.24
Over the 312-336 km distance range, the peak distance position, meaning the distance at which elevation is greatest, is 318.0 km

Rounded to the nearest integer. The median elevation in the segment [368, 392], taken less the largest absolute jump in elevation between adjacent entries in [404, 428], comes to 67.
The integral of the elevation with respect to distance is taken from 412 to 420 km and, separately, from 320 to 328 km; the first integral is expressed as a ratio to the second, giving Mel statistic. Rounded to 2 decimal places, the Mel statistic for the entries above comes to 0.92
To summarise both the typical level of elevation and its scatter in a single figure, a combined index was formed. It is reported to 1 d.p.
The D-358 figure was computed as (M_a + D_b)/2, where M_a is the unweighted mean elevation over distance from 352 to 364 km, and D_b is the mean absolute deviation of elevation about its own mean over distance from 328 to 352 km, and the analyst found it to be 25.3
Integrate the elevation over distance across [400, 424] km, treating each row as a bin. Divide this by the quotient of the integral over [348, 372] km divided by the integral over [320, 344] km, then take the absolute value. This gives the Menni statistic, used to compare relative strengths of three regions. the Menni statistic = 2697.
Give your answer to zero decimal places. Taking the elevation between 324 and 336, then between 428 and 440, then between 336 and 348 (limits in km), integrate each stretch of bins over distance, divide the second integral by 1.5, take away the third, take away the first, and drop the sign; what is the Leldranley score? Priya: 1361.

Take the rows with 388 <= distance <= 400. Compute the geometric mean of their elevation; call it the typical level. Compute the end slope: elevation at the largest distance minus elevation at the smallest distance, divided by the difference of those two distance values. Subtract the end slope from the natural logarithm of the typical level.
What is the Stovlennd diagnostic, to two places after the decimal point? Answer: 4.14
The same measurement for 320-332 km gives 4.62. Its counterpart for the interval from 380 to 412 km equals 4.06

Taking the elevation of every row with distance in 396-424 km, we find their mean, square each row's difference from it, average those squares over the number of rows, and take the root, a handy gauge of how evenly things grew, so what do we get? 2.5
